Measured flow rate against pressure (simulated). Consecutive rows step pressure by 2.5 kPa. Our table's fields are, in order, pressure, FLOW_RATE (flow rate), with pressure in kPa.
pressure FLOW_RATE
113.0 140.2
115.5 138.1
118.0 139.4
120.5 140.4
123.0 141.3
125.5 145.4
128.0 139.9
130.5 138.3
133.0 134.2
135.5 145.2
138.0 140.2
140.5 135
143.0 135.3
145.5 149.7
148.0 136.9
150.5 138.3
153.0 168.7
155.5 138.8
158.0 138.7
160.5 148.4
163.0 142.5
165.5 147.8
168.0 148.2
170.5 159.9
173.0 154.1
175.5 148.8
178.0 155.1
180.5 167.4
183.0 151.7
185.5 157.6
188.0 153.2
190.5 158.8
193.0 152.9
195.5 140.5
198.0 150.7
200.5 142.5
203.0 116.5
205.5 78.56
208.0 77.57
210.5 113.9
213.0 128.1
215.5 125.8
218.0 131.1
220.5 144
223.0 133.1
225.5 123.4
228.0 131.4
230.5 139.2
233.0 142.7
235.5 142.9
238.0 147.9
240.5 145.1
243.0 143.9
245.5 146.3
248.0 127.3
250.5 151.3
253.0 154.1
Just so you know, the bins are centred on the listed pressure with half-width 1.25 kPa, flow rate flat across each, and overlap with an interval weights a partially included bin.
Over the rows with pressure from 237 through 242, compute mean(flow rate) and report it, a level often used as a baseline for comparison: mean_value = 146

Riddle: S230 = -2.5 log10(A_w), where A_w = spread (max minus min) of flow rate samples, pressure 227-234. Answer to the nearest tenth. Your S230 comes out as -2.6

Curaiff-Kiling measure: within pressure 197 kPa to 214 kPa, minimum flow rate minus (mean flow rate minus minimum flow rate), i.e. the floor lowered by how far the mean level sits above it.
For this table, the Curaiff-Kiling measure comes 40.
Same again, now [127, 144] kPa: 130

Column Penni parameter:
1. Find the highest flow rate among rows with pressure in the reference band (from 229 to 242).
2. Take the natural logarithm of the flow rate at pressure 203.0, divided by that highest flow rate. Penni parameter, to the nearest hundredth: -0.24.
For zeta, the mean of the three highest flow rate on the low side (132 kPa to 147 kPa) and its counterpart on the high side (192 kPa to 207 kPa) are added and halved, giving 147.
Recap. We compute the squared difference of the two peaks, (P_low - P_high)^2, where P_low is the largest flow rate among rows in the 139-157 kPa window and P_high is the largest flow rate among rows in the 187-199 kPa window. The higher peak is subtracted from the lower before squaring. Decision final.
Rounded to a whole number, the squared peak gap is 98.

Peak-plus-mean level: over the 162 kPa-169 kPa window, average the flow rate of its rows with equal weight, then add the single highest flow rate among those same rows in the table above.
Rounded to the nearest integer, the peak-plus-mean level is 294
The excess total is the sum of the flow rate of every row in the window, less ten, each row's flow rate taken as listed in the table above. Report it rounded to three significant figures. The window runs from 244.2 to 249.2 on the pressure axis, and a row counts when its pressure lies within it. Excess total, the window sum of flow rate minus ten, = 264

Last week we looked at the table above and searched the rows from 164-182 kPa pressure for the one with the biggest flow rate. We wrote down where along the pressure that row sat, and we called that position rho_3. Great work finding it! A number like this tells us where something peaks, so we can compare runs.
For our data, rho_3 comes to 180.5 kPa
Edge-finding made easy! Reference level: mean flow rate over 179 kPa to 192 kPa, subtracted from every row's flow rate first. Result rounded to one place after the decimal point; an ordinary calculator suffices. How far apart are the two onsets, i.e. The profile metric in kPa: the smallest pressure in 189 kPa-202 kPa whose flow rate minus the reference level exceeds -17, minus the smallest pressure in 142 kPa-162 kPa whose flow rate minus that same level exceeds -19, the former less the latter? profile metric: 45.0 kPa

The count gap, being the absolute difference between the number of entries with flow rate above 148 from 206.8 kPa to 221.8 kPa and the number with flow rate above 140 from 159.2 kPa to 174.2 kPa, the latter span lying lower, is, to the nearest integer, 6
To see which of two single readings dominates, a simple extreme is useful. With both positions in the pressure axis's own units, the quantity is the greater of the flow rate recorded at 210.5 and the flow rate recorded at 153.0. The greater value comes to 169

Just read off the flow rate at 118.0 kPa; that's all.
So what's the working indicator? 139.4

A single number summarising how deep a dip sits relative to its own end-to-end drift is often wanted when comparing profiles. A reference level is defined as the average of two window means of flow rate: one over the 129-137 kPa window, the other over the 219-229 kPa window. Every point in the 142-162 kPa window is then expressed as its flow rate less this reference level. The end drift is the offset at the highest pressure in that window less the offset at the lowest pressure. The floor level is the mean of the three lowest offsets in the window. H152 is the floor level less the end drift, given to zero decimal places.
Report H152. -12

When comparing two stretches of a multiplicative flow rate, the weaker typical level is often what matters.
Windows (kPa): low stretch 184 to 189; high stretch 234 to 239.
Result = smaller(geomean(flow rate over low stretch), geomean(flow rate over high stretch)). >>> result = 145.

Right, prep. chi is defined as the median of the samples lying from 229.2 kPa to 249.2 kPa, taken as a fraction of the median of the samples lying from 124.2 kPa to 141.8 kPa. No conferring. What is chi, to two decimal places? 1.03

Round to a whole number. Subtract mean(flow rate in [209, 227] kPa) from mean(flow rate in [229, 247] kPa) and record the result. 16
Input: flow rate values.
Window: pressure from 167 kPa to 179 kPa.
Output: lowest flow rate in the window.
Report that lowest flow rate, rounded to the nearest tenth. 148.2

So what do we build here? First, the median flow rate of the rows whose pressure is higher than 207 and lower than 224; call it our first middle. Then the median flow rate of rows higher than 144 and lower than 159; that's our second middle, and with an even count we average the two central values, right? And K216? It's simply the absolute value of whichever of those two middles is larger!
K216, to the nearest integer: 139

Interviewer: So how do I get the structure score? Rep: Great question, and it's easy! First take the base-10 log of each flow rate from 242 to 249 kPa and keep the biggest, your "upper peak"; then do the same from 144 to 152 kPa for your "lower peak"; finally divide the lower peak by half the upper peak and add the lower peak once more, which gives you 4.18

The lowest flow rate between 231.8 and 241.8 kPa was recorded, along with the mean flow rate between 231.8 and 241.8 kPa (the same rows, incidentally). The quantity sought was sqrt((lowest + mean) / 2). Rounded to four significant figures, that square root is 11.99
